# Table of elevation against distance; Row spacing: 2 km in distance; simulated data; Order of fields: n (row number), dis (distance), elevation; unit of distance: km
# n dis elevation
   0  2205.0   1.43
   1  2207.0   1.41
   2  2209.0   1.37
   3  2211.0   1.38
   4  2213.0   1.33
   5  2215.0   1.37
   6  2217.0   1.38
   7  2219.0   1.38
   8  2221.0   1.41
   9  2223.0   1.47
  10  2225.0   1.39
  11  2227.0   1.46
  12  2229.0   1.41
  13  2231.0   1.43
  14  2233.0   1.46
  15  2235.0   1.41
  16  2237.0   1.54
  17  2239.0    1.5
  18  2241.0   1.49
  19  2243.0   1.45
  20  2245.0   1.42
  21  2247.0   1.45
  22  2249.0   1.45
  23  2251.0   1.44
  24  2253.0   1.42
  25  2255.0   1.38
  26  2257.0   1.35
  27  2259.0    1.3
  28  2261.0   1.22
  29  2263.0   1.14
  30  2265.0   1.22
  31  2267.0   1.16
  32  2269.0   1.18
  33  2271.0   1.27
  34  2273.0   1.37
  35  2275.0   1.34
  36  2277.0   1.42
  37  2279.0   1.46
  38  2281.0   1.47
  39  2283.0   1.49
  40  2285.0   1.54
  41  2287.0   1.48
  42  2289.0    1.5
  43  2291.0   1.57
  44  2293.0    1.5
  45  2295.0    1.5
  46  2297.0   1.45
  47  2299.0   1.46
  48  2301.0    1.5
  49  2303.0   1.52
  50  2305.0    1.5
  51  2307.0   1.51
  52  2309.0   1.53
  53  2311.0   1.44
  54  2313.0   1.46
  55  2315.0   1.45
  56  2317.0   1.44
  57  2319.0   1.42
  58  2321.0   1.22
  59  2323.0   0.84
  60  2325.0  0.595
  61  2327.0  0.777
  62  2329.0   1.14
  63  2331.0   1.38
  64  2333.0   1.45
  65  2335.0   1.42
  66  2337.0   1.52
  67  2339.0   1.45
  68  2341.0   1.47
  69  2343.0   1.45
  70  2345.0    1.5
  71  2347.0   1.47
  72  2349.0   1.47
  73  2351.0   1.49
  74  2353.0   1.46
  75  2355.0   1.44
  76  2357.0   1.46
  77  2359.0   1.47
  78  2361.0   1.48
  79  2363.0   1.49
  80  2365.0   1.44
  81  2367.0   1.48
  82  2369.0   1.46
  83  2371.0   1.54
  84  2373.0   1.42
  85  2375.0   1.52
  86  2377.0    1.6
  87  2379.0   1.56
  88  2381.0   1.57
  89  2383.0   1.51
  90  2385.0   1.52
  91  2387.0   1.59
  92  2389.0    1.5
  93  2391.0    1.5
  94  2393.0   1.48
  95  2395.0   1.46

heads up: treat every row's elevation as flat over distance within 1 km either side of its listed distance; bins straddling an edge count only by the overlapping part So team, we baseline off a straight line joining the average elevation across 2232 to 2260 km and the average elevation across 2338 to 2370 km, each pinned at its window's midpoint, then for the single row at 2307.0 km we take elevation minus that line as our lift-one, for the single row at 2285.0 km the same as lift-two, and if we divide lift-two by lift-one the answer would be 1.6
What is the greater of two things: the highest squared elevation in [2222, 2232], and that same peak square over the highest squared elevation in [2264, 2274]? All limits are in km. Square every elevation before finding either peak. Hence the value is 2.16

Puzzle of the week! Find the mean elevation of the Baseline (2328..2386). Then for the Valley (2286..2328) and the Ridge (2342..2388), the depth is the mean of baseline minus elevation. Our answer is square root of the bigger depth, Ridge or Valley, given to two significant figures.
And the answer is 0.32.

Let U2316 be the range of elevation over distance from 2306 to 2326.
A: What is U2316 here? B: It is 0.9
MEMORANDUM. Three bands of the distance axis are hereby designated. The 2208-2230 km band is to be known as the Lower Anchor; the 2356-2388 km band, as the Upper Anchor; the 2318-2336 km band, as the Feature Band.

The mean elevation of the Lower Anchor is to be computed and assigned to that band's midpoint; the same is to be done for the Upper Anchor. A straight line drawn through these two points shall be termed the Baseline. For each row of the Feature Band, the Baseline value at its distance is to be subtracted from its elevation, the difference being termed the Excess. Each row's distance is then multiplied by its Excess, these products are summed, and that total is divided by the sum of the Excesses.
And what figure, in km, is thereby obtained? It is 2325.5 km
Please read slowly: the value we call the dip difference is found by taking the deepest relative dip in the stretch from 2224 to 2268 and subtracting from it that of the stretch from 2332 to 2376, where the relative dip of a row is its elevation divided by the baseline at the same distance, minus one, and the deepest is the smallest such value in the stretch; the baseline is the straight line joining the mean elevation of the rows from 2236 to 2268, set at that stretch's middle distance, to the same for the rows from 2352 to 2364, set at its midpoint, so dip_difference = -0.13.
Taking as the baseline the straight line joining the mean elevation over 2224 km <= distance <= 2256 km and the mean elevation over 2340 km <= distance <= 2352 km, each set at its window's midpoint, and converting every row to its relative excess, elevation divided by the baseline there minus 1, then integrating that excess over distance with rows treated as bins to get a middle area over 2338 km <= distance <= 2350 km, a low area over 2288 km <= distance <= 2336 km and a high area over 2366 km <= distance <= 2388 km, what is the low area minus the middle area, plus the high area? -2.9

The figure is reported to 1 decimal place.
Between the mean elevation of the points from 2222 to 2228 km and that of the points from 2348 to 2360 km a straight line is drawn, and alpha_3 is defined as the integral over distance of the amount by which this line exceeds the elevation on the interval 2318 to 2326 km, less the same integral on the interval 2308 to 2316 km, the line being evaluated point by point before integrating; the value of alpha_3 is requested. 3.6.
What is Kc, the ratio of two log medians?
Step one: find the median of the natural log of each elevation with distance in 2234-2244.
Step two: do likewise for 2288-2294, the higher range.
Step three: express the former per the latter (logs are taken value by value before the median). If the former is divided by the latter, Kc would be 0.98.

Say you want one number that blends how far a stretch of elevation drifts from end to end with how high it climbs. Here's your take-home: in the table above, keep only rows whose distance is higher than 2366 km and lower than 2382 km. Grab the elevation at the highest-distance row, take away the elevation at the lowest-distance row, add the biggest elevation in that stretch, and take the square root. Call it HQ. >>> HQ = 1.30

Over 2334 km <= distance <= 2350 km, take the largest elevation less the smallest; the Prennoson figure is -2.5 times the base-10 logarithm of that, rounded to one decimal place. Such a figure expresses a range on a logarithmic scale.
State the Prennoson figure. 2.5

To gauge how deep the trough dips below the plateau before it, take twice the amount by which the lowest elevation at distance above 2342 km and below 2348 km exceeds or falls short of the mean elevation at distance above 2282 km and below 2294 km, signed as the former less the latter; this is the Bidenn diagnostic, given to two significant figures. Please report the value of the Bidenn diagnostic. -0.13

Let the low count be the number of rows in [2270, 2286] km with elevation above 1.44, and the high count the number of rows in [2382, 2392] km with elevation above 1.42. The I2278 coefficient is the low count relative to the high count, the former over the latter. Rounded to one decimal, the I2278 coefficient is 0.8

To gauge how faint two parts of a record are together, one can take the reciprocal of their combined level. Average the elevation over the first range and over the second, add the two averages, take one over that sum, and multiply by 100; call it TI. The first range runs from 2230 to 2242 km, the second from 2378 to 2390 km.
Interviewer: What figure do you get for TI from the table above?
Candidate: 33.2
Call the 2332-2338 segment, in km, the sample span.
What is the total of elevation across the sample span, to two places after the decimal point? 4.39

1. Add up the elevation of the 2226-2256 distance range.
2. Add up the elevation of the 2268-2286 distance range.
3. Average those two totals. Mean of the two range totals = 17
